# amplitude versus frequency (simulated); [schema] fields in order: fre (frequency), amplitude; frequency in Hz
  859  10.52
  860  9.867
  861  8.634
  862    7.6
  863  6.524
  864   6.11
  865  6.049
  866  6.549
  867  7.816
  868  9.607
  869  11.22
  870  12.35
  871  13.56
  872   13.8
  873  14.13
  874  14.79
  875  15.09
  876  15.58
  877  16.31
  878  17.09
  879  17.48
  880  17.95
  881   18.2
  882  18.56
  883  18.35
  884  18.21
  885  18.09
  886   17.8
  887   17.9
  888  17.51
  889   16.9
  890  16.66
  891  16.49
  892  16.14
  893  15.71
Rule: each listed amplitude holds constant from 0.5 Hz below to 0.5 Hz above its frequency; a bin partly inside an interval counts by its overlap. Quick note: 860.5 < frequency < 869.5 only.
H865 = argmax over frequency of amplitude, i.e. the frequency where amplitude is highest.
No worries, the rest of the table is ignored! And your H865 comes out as 869 Hz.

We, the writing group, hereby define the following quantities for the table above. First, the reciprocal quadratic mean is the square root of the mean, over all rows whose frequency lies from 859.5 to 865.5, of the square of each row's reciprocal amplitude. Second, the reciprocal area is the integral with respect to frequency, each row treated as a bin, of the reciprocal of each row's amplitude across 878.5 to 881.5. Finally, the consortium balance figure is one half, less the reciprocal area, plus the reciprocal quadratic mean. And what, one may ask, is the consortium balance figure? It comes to 0.47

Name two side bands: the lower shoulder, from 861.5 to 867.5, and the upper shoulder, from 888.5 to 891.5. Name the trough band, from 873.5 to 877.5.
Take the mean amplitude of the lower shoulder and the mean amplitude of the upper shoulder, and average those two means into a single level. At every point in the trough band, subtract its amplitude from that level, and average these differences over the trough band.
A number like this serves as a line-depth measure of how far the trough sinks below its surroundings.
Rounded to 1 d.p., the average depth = -3.7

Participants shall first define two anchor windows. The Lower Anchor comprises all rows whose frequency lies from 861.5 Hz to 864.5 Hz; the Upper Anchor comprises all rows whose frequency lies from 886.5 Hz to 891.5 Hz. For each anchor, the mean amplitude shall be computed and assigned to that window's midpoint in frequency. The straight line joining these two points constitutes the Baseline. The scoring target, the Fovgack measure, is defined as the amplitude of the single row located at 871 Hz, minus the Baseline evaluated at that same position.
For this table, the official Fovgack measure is 3.63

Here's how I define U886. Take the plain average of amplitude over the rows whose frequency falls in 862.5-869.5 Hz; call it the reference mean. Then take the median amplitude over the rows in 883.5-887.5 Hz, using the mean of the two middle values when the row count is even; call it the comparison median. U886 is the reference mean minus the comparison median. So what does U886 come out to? -10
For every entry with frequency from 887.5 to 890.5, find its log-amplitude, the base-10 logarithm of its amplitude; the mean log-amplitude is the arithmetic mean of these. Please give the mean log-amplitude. 1.231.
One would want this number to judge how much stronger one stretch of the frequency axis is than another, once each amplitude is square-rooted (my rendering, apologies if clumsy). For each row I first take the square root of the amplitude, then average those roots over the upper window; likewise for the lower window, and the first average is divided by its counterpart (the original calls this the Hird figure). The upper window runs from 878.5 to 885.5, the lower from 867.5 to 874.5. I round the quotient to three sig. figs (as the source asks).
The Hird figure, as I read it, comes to 1.19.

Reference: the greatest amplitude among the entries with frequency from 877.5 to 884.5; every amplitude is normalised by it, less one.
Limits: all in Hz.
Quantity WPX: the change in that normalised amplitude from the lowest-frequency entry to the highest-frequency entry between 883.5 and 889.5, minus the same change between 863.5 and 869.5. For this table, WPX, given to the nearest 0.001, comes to -0.346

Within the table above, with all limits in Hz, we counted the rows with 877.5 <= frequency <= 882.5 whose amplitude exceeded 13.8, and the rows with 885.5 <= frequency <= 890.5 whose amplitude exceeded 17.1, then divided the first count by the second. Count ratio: 1.7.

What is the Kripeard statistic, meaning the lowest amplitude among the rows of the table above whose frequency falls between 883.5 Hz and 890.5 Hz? 16.66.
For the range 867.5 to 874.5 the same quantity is 9.607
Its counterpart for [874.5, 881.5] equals 15.09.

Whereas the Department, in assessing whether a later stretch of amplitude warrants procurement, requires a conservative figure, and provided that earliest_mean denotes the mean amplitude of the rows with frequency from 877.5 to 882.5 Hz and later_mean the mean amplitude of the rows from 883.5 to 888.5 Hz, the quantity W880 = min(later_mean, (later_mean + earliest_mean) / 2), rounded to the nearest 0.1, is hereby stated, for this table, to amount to 17.9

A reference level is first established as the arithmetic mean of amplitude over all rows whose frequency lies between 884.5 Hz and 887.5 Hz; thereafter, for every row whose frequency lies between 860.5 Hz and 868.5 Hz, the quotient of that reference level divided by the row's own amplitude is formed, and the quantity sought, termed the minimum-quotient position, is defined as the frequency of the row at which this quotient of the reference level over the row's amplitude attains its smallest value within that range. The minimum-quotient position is 868 Hz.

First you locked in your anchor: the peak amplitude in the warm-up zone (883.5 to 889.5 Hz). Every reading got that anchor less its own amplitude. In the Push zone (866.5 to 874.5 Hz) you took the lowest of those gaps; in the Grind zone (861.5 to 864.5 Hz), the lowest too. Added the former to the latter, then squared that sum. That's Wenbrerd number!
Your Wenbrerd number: 197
